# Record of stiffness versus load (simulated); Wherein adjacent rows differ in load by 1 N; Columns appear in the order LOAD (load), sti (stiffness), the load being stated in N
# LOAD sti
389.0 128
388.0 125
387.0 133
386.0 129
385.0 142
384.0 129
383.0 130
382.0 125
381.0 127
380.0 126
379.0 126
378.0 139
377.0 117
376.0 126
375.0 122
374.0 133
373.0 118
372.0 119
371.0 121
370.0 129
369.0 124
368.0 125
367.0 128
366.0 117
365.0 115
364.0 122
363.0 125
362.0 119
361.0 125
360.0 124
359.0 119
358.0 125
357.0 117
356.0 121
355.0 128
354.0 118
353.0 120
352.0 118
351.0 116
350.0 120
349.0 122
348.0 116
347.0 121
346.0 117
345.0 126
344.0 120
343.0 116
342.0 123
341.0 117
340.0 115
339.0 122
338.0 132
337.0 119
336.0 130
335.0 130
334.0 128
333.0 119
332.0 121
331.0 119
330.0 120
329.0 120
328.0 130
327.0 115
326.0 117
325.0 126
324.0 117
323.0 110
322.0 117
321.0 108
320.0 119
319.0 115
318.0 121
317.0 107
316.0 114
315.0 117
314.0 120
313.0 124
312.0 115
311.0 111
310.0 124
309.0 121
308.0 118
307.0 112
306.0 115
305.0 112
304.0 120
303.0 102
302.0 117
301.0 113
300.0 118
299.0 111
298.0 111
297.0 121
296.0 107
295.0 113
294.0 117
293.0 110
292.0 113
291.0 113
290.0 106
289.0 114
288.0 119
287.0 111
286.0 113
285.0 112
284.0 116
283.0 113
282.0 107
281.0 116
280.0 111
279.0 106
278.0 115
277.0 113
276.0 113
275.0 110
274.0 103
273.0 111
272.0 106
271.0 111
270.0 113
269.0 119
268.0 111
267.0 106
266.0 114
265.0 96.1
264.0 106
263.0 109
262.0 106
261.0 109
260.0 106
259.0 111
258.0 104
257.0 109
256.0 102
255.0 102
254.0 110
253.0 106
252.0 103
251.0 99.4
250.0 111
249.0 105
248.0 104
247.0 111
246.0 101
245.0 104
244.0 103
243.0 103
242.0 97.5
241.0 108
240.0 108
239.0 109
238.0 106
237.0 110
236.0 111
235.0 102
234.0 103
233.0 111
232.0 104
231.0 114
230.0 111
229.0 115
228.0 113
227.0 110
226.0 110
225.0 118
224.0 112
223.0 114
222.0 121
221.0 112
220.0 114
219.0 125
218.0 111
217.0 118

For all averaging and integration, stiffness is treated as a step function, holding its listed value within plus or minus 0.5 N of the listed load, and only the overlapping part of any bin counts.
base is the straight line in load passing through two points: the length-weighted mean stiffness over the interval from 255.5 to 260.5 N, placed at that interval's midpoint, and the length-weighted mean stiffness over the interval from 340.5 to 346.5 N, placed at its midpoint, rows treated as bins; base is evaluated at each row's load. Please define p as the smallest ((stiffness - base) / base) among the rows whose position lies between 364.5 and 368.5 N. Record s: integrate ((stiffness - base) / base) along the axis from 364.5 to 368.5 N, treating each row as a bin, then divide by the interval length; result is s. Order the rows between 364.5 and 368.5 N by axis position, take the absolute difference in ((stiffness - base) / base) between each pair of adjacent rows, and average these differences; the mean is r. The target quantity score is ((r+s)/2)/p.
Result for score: -0.2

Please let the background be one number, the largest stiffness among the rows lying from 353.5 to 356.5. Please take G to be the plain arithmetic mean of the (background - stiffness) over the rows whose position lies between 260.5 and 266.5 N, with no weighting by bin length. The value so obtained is 21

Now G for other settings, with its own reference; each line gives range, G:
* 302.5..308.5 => 15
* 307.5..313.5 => 9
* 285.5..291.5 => 15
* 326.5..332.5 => 7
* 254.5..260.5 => 22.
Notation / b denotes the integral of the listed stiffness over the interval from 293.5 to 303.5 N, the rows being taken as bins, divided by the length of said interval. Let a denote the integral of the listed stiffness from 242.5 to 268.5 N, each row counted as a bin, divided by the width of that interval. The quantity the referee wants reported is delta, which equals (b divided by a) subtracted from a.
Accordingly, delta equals 105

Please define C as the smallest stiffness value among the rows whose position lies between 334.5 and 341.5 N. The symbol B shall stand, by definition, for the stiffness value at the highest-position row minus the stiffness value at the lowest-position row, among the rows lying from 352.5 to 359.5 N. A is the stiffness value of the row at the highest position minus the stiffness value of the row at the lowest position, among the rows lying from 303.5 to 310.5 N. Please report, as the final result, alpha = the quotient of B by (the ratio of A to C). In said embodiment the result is -29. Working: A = 4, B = -1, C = 115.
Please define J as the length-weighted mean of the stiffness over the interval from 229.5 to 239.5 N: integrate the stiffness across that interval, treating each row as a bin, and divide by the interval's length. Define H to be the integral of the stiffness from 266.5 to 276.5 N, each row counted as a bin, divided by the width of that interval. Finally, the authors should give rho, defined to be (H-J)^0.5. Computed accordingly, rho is 1.5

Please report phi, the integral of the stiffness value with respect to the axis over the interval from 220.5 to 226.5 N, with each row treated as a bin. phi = 687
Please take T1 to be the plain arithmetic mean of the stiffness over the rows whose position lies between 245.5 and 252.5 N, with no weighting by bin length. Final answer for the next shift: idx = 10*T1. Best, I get 1049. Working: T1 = 105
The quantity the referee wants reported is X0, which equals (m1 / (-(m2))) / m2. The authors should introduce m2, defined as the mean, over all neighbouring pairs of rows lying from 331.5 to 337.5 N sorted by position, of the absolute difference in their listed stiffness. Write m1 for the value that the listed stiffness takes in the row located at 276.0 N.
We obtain -5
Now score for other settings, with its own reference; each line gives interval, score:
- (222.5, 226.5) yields 1.0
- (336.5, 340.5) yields -1.5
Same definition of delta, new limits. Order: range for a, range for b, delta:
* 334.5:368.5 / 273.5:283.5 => 120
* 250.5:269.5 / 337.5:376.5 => 106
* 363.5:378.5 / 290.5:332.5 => 123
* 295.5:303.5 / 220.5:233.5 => 111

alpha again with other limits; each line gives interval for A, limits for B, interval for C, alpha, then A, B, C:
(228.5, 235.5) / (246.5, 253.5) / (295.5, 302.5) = 41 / -13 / -5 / 107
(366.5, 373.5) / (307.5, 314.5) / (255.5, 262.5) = -20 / -10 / 2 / 102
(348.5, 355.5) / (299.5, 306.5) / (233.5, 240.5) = -51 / 6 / -3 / 102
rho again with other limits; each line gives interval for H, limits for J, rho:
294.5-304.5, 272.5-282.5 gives 1.7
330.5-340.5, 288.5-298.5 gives 3.3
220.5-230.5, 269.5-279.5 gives 1.9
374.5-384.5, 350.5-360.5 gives 2.5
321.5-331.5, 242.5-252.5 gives 3.8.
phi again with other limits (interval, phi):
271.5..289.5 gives 2009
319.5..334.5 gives 1786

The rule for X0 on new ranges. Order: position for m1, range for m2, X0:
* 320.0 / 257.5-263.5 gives -7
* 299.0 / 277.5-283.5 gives -2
